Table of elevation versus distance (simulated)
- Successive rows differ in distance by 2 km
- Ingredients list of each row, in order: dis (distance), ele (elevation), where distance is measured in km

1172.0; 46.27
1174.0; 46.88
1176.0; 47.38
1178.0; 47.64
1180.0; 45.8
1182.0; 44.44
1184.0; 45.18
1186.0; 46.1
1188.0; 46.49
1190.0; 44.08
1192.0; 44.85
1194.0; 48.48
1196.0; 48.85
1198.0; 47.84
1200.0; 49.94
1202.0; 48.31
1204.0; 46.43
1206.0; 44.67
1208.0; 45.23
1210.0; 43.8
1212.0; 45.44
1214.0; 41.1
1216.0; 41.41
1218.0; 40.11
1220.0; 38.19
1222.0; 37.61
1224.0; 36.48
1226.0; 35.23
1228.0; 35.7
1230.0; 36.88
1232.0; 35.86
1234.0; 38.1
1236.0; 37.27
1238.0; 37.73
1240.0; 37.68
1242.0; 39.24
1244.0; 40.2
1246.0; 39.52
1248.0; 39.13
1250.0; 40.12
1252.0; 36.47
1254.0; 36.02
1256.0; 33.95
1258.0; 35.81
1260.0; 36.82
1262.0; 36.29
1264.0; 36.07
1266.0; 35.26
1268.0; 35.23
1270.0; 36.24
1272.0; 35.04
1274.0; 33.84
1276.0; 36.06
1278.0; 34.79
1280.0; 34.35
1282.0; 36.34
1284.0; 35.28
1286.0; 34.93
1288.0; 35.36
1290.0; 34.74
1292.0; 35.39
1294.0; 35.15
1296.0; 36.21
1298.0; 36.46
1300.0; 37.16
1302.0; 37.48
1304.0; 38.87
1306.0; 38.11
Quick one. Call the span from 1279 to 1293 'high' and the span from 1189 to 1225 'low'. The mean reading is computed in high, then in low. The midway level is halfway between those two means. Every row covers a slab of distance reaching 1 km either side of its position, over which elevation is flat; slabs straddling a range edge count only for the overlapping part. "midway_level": 39.6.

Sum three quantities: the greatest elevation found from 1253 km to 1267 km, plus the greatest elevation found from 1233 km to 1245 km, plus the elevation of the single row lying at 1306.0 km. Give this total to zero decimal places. 115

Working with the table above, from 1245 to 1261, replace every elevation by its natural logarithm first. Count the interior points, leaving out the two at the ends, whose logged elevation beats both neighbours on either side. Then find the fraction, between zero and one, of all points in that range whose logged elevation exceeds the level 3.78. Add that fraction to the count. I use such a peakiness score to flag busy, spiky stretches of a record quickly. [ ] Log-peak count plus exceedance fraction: 1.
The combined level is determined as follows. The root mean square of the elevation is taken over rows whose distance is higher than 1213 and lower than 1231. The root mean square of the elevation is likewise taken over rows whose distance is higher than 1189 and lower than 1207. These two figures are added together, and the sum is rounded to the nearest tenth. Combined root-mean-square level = 85.2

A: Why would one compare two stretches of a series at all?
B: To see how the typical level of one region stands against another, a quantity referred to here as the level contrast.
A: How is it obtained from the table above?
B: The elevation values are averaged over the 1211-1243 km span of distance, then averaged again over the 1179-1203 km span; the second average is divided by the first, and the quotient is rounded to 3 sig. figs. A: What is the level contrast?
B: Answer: 1.22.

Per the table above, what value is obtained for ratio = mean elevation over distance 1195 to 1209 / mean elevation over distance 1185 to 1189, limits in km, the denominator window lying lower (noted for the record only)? 1.02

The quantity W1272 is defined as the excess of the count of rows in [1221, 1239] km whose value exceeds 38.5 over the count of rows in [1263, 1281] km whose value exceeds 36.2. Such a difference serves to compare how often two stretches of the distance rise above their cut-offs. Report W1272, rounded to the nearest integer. -1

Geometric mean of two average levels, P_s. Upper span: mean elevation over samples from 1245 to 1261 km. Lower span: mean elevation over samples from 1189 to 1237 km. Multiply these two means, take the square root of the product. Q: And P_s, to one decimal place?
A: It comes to 39.6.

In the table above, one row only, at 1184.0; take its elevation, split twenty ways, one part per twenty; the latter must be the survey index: 2.26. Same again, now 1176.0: 2.37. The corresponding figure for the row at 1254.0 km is 1.80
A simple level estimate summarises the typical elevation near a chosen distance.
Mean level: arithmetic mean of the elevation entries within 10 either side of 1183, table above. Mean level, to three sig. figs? 45.9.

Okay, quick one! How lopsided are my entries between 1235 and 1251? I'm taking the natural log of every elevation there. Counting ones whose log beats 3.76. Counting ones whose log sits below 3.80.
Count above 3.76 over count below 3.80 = 0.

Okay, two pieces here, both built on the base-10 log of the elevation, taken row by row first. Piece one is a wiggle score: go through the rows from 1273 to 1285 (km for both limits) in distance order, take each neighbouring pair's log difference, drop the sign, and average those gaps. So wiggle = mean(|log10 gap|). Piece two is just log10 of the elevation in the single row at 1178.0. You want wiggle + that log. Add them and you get 1.695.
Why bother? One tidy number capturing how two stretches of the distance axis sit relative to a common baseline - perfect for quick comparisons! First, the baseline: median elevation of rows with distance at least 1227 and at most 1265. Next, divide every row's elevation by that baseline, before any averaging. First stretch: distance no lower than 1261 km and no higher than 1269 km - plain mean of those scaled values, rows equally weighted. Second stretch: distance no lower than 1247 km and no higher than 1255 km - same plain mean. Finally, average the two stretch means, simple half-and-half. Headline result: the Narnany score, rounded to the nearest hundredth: 1.00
